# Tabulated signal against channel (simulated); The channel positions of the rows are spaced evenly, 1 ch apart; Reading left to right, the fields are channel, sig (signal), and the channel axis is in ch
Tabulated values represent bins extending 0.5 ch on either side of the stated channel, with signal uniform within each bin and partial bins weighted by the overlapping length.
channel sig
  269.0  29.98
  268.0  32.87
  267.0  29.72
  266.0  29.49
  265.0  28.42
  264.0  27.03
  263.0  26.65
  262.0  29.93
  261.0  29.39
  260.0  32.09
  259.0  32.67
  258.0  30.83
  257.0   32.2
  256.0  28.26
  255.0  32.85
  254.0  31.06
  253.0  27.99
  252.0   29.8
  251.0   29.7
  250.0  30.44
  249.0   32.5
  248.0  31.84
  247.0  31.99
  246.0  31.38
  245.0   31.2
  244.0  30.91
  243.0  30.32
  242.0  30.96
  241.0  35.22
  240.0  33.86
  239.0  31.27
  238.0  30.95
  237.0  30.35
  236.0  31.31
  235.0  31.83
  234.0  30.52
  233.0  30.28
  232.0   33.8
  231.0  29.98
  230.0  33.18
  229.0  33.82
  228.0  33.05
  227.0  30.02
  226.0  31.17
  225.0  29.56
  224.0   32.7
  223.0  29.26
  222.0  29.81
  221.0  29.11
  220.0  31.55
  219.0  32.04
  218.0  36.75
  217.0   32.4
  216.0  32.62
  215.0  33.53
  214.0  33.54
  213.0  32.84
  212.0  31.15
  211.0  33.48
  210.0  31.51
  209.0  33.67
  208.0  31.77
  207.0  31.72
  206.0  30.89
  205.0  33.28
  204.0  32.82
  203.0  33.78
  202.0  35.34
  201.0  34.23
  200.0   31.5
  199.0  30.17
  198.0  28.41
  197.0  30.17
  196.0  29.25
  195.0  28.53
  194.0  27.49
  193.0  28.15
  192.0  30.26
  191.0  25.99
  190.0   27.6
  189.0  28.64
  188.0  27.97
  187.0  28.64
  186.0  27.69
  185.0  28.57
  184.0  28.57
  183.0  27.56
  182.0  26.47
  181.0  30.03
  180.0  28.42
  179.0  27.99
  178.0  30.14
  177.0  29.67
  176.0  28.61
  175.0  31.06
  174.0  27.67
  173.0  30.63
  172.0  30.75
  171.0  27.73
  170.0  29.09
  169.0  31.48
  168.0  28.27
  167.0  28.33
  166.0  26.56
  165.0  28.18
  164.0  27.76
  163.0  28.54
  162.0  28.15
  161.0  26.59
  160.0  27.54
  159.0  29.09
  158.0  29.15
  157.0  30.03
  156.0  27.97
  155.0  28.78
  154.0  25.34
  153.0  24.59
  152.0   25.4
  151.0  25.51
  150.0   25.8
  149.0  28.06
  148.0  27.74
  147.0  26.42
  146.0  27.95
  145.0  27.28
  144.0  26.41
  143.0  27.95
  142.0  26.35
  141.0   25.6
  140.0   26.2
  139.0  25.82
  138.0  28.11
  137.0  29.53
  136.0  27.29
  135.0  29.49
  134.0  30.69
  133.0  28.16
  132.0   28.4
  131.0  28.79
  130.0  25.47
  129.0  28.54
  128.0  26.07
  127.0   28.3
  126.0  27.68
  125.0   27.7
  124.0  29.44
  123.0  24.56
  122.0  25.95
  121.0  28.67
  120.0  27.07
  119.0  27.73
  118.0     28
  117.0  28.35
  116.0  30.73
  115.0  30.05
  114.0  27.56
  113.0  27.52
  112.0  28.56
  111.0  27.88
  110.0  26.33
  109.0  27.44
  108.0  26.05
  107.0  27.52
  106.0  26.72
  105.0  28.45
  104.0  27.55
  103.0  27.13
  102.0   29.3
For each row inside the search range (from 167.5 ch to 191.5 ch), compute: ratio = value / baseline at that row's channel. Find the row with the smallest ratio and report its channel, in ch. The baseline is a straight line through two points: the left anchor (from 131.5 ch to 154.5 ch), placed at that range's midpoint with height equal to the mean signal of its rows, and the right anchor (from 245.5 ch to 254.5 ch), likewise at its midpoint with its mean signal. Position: 191.0 ch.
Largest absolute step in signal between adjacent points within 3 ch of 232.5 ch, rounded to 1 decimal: 3.8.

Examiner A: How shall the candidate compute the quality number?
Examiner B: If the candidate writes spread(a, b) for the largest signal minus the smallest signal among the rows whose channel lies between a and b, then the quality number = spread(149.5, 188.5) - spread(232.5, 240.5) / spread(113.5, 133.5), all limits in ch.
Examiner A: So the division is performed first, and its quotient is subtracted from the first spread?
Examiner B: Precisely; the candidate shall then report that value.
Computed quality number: 6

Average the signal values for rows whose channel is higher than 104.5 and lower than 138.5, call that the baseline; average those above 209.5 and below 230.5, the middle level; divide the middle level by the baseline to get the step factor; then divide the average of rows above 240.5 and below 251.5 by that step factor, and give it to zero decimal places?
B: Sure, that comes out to 27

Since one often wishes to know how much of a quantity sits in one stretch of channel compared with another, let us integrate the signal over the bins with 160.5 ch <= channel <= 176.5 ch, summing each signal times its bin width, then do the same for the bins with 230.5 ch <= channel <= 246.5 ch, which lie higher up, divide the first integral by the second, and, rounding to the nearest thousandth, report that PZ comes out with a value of 0.911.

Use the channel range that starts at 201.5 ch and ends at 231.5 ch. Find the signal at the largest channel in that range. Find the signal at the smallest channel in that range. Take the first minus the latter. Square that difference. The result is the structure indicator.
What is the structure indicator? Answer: 29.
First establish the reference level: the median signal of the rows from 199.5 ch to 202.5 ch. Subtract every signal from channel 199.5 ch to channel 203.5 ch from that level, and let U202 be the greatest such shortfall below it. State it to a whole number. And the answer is 3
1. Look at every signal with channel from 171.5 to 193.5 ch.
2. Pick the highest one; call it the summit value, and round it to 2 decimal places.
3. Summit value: 31.06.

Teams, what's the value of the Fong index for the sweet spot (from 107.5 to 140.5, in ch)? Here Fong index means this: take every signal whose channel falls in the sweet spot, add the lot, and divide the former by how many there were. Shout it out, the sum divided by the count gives 27.8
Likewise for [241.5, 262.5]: 30.9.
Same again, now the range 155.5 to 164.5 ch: 28.3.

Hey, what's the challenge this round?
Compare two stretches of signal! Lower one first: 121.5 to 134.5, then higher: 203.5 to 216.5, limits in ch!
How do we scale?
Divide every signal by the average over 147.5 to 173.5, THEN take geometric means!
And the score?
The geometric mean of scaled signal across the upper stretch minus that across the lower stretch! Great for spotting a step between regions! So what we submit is 0.17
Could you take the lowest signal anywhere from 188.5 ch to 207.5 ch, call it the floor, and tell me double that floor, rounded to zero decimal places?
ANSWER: 52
